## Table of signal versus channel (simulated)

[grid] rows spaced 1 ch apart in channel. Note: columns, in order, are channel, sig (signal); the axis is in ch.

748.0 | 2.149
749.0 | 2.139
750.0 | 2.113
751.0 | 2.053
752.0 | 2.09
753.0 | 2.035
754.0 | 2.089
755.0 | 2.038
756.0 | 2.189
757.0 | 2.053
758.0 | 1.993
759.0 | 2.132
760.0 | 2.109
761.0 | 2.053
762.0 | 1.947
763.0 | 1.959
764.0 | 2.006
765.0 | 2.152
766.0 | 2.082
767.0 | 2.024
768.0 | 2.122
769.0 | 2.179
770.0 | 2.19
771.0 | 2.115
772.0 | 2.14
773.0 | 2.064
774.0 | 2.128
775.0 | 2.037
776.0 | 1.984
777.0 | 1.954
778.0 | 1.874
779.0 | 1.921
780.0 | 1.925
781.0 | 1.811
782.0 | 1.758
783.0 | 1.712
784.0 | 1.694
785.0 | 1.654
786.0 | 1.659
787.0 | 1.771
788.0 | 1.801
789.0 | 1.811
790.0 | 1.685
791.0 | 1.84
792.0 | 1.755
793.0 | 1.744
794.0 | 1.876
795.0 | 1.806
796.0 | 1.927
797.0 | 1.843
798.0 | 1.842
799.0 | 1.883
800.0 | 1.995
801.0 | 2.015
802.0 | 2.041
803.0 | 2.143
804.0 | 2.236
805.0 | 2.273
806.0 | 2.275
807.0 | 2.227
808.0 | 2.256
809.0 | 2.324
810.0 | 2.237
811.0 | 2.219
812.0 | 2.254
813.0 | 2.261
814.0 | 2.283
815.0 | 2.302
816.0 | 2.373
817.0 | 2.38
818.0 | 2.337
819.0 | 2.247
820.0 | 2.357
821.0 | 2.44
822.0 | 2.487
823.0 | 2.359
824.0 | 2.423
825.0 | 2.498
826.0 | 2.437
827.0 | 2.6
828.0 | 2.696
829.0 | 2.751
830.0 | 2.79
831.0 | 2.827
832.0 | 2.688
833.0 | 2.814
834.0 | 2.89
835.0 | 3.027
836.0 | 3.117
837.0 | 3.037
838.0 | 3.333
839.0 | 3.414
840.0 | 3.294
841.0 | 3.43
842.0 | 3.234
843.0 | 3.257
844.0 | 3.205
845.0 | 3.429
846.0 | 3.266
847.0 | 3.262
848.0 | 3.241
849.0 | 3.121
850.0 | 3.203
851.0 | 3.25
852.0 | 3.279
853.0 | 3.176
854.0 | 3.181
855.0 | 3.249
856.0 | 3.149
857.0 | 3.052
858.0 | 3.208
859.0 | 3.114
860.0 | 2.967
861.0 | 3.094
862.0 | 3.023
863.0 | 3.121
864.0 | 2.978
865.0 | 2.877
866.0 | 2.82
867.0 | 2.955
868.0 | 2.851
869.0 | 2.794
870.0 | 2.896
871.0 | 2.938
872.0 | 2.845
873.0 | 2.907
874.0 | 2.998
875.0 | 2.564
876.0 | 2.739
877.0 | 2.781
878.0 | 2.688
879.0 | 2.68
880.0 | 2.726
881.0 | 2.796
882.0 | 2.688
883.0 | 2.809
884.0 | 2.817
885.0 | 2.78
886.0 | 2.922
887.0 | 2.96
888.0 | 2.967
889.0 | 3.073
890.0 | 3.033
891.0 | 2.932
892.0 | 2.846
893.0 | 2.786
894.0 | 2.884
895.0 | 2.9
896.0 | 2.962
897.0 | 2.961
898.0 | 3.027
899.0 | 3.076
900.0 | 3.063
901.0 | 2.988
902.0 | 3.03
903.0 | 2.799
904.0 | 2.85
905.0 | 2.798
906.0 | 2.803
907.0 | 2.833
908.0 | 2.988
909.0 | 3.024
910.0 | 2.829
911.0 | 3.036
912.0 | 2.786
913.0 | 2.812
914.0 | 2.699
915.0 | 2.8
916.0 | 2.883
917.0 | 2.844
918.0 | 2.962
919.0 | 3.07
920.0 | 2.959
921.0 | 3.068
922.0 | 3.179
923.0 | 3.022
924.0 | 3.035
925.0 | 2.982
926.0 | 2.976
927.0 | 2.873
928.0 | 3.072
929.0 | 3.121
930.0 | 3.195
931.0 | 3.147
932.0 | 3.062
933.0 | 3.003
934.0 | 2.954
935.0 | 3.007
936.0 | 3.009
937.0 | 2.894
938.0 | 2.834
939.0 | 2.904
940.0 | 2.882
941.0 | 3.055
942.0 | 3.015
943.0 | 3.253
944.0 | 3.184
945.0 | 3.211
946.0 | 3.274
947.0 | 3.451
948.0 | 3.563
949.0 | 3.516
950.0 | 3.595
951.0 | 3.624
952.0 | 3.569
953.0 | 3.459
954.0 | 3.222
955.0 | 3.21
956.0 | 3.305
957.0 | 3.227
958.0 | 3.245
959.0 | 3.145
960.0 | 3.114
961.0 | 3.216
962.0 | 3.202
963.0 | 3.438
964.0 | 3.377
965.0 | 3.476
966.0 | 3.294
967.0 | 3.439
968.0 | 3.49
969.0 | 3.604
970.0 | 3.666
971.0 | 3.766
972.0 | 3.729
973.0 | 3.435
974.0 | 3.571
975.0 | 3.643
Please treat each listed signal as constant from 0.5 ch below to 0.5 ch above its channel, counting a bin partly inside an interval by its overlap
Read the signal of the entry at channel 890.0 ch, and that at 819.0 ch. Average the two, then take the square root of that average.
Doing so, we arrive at 1.62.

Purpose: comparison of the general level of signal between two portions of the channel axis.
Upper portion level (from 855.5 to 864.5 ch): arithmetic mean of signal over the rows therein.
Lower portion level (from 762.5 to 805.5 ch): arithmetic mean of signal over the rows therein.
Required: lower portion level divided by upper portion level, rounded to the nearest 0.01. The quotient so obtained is 0.63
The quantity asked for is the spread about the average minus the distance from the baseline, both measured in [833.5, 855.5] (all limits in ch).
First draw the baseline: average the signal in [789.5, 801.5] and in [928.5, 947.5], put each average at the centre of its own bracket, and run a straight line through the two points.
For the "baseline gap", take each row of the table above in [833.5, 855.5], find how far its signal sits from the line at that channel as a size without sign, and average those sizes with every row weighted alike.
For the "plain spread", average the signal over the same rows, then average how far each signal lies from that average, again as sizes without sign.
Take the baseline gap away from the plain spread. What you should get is -0.86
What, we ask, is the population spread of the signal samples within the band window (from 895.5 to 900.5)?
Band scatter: 0.05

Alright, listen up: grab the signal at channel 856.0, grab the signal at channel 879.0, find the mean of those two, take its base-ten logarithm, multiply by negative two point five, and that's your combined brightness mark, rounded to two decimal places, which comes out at -1.16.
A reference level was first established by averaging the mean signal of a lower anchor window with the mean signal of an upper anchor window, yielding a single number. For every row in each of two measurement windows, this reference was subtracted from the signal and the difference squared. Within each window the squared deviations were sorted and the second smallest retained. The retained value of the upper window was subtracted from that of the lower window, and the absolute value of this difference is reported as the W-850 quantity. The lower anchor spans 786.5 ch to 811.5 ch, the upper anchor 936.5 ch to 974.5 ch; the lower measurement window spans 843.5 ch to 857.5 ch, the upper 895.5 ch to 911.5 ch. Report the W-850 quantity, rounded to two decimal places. 0.19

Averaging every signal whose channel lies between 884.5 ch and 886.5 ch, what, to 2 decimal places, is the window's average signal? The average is 2.85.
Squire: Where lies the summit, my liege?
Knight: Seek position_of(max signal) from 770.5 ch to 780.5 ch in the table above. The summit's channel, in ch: 772.0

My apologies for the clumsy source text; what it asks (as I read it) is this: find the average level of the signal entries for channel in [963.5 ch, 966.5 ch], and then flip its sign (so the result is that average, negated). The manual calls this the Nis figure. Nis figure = -3.4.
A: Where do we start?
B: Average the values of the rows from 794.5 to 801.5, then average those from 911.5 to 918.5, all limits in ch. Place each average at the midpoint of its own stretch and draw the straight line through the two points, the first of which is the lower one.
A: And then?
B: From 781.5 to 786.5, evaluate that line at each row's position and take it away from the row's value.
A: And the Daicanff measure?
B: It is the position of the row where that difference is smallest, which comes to 786.0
